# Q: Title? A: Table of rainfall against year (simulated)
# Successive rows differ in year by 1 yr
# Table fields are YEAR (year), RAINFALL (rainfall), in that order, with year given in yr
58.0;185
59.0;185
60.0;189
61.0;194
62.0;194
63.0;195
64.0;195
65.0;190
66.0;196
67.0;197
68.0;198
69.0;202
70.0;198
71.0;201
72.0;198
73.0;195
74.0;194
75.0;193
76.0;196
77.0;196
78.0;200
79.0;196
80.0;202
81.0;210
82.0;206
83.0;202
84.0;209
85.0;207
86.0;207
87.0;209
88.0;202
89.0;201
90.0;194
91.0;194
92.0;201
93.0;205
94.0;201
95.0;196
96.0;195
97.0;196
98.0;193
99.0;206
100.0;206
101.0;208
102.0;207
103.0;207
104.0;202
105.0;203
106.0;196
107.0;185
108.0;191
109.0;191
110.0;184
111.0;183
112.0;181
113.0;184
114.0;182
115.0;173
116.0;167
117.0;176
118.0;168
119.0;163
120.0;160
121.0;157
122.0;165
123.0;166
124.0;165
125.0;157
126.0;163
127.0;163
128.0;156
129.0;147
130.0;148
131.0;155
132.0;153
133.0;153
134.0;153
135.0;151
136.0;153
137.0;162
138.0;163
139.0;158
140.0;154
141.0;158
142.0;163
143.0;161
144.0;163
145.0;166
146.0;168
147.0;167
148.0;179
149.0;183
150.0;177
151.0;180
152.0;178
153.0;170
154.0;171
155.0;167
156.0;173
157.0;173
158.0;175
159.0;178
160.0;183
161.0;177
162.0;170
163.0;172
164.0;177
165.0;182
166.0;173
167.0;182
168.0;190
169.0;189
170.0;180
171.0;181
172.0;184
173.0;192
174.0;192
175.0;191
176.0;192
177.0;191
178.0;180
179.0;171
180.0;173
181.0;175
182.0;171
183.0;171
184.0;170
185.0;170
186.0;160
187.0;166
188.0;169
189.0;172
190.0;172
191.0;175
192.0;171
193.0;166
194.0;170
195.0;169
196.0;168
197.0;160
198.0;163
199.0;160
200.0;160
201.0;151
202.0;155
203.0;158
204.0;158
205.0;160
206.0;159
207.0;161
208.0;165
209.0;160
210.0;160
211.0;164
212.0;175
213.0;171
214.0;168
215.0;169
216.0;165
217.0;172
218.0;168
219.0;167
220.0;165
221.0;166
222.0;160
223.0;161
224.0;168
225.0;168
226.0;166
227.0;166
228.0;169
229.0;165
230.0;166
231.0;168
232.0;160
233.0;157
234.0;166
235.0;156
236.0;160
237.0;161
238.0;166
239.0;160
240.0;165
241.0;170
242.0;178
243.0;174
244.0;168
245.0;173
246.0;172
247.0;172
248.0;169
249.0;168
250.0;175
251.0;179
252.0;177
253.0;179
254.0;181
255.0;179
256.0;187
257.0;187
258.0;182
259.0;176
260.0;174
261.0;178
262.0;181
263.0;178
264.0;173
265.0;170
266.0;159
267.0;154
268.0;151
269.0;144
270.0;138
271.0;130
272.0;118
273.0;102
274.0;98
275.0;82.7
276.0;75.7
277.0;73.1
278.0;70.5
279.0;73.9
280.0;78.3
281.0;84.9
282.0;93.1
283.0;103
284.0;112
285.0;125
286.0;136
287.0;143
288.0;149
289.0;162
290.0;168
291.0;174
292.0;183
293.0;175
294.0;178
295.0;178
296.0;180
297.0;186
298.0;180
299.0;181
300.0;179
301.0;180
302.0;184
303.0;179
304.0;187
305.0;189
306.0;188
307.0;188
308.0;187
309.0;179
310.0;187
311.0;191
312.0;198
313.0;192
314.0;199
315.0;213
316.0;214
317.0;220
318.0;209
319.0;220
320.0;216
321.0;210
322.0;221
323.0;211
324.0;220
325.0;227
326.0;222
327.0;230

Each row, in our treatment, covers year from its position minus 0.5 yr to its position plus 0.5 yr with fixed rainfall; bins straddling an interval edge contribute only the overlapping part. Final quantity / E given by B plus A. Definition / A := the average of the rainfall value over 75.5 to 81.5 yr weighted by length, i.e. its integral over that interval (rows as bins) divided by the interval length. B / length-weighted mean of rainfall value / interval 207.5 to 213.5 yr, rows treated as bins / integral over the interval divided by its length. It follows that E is 366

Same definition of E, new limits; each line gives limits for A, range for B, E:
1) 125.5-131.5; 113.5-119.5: 327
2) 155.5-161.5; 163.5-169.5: 359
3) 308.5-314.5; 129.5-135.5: 343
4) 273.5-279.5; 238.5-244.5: 248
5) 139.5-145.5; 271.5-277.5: 252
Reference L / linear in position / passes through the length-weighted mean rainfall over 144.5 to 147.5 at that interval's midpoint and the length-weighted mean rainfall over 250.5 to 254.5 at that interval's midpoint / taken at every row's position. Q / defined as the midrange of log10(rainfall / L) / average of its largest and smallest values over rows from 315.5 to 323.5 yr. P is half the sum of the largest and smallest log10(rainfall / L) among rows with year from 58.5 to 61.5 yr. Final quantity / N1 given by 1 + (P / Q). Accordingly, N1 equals 2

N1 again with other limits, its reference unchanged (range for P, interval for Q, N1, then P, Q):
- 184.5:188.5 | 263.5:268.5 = 1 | -0.02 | -0.048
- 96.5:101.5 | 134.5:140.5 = -3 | 0.09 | -0.024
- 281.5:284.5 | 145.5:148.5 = -16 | -0.25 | 0.015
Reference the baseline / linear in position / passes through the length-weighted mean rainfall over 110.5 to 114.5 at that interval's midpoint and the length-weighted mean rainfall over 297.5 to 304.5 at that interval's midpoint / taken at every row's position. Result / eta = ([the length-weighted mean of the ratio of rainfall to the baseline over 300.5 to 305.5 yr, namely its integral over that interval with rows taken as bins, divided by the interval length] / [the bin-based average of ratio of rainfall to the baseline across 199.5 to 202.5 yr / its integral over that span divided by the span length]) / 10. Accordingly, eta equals 0.119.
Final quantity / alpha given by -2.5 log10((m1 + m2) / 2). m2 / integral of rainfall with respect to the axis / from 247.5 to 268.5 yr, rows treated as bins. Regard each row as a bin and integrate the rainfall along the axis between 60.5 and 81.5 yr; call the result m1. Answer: -8.98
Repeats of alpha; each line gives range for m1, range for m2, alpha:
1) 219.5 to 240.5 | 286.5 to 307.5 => -8.88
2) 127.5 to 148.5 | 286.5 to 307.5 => -8.87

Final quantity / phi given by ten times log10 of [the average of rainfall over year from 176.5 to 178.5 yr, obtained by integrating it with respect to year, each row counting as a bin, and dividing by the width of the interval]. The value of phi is 22.68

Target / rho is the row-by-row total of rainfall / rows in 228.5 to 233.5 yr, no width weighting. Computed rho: 816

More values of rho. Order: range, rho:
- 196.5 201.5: 794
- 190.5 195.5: 851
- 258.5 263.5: 887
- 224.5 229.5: 834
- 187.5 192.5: 859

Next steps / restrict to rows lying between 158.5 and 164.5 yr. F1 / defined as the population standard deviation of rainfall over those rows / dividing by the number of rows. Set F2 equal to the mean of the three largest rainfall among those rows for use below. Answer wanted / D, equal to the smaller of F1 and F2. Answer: 4.2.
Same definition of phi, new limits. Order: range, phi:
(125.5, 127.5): 22.12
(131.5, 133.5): 21.85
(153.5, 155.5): 22.28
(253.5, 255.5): 22.55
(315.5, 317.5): 23.36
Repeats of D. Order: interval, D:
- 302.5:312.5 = 5.2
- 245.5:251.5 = 3.7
